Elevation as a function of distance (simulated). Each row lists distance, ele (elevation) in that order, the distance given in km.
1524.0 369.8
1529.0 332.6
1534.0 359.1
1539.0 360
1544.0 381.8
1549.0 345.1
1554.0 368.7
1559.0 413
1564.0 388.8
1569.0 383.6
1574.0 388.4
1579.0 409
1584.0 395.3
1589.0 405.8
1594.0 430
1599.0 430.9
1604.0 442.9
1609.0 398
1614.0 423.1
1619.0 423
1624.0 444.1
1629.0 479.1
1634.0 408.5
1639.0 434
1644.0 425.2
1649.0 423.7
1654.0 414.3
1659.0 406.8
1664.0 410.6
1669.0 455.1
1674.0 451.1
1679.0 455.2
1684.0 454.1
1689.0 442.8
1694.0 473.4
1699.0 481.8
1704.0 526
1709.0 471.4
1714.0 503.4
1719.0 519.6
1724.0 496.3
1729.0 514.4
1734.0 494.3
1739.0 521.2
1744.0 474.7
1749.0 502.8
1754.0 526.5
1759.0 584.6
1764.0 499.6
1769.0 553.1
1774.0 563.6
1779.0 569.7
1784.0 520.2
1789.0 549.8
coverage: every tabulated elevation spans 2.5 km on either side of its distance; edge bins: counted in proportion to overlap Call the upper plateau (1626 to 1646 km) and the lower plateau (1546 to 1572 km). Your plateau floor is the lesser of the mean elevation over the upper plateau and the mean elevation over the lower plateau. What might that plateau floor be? 380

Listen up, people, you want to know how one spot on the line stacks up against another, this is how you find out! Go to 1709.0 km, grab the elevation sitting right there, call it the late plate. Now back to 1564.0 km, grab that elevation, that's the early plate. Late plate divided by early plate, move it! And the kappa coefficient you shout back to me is 1.21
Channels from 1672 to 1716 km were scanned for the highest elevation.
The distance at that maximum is 1704.0 km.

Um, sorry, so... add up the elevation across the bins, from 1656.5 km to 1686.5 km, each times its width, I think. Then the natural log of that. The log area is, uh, 9.49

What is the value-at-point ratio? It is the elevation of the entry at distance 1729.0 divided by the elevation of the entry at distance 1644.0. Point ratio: 1.21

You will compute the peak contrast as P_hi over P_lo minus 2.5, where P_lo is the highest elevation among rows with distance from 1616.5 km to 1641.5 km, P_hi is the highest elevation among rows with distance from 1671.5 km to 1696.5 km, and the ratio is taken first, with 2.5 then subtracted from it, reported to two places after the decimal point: -1.51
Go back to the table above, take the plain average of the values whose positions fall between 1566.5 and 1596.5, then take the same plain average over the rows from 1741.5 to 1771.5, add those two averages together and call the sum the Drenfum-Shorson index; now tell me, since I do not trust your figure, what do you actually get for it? 926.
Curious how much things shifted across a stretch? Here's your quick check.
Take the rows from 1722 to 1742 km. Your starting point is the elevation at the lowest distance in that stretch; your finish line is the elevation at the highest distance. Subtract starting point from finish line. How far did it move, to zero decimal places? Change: 25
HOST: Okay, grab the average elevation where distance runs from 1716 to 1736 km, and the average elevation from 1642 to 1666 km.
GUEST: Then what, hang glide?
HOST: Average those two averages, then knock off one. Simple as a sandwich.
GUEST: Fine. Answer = 460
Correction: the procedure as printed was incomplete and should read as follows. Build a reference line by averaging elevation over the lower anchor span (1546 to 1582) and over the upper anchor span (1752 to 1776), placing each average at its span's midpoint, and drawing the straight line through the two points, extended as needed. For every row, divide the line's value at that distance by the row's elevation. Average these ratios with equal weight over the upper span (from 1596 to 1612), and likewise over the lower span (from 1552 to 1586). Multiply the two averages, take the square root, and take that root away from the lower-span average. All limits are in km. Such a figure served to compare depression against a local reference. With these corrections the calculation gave 0.00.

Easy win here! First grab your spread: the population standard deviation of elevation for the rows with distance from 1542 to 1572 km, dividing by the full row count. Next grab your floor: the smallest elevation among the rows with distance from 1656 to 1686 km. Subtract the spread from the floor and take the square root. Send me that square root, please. 19.7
